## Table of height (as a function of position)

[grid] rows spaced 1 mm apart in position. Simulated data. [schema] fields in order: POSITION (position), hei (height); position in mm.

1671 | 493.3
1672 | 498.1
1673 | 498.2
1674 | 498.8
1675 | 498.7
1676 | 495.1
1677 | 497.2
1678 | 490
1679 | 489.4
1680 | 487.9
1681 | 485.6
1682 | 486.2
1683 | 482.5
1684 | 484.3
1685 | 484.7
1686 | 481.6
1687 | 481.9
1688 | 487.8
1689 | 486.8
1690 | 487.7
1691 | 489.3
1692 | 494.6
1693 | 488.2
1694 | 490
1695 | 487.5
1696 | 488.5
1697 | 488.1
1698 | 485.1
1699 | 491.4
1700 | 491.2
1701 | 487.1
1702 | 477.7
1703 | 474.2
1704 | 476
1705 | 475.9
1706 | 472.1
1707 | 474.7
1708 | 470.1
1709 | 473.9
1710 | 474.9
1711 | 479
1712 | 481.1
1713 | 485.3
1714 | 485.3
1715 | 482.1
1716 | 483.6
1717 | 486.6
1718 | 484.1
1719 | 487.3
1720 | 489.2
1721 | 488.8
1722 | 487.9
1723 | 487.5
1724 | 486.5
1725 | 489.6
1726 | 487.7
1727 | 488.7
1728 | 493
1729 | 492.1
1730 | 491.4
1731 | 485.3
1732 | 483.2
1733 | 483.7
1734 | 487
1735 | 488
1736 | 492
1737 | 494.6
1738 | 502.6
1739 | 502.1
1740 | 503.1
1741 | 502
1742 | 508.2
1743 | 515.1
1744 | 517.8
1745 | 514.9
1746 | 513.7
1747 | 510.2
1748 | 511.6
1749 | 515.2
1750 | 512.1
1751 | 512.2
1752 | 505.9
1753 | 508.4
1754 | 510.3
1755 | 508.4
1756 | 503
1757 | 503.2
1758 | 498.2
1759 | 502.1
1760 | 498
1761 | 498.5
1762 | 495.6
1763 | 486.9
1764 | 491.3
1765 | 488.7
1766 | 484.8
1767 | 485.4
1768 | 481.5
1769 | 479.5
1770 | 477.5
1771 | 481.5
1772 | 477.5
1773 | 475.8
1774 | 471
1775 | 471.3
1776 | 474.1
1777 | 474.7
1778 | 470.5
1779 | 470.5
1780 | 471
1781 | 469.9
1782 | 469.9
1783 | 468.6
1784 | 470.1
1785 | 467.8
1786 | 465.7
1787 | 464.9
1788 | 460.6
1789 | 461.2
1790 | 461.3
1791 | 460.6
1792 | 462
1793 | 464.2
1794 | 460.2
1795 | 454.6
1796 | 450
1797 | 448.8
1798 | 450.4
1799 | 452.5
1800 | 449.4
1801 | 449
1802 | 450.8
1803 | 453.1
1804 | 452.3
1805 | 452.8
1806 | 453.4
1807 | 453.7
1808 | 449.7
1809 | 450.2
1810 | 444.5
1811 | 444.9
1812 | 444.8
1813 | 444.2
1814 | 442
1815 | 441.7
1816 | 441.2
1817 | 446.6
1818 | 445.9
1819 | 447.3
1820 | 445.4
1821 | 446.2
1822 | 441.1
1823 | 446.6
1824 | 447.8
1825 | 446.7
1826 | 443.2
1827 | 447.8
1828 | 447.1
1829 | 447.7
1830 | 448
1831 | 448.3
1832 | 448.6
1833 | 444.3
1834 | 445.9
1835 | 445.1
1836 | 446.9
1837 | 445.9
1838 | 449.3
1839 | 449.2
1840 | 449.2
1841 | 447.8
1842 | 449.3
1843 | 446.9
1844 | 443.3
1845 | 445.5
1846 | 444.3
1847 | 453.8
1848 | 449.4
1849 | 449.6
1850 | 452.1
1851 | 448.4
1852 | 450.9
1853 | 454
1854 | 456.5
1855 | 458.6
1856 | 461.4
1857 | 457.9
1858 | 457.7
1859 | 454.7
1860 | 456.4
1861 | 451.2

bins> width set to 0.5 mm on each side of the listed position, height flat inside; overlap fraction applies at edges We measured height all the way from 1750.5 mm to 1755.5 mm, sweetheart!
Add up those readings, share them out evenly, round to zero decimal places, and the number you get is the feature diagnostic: 509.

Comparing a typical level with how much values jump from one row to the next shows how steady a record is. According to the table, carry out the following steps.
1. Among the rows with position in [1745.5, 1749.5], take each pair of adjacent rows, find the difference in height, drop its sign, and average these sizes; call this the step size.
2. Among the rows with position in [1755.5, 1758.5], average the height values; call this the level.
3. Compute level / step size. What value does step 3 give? 177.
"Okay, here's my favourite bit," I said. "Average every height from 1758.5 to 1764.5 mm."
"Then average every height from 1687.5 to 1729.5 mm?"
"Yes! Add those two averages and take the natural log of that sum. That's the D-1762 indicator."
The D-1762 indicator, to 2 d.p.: 6.89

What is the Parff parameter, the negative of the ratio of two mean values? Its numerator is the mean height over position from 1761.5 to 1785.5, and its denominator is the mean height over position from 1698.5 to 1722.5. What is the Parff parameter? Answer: -0.99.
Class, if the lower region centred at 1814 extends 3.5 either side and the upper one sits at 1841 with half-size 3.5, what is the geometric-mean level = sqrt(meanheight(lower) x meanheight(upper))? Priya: 446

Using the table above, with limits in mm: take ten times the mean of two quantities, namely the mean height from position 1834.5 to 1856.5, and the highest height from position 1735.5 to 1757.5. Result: 4838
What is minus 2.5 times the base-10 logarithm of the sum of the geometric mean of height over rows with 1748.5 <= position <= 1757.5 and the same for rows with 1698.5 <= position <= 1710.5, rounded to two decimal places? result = -7.49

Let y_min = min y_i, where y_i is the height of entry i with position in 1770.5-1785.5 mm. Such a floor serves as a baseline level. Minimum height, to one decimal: 467.8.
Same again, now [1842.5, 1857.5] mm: 443.3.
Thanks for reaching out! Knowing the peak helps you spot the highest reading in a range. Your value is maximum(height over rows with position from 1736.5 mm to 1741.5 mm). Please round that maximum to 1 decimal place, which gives 503.1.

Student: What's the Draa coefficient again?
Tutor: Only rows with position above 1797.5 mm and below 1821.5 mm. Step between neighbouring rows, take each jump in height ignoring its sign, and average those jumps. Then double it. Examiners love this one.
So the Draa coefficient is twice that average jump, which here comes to 3.2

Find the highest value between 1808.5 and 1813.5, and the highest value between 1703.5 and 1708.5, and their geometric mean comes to 463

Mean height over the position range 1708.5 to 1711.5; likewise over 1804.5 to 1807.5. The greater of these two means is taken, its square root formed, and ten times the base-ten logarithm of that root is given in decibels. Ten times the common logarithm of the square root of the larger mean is 13.4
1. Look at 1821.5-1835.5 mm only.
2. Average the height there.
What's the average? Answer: 446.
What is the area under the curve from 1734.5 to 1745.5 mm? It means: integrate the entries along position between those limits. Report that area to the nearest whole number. 5540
